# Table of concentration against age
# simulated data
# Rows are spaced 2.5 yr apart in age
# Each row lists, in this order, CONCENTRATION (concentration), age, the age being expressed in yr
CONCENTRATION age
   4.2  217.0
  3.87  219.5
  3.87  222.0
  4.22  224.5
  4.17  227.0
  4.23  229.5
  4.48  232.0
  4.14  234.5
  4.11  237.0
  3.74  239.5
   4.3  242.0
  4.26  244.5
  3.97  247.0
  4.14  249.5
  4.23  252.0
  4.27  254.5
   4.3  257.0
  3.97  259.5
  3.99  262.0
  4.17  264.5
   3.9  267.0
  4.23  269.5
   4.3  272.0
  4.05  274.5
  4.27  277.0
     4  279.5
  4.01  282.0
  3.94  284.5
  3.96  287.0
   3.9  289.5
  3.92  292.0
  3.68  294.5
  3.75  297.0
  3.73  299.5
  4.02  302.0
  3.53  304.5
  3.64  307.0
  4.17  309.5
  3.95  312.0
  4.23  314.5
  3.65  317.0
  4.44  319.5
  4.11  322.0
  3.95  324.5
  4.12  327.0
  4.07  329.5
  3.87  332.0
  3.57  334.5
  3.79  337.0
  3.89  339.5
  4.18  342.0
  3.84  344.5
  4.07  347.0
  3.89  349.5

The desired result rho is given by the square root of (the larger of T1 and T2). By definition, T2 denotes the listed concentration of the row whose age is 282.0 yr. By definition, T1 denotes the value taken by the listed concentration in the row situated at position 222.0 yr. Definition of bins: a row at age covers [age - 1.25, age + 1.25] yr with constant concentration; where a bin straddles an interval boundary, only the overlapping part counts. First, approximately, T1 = 3.87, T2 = 4.01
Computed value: 2.00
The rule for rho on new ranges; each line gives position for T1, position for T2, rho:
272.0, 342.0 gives 2.07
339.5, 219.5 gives 1.97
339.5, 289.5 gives 1.97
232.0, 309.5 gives 2.12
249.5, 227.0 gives 2.04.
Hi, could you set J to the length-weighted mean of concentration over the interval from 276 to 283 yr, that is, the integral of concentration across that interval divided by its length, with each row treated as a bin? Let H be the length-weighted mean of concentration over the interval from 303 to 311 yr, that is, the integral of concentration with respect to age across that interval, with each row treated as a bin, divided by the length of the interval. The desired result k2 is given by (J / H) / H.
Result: 0.284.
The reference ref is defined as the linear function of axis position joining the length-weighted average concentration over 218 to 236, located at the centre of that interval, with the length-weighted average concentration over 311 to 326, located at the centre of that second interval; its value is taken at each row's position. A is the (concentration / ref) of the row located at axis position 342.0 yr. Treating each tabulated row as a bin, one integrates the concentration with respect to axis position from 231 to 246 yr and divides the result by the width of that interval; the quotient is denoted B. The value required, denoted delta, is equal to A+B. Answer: 5.20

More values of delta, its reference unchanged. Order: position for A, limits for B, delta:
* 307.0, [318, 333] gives 4.98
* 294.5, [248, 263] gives 5.05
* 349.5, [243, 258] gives 5.16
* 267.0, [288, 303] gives 4.78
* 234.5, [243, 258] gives 5.20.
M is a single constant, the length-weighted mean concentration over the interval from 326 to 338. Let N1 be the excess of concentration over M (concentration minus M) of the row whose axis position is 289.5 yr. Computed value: 0.02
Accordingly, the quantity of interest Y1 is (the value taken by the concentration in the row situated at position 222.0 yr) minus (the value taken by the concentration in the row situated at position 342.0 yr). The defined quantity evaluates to -0.3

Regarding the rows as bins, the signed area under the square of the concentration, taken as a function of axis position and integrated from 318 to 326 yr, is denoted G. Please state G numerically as 138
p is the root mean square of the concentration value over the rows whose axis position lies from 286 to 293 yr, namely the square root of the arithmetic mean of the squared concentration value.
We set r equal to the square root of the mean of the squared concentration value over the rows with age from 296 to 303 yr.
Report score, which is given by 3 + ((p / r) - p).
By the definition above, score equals 0.10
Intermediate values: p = 3.93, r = 3.84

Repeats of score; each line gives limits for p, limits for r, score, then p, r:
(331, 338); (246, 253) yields 0.16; 3.75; 4.11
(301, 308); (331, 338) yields 0.26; 3.74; 3.75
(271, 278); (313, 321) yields -0.19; 4.21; 4.12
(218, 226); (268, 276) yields -0.04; 3.99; 4.19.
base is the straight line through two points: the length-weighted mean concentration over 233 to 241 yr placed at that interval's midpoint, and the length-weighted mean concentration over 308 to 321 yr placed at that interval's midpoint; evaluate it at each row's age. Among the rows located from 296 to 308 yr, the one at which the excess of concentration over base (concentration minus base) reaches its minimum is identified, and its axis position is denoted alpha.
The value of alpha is 304.5 yr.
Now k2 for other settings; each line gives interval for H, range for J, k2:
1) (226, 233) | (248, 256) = 0.229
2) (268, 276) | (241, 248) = 0.238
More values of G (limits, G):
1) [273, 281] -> 135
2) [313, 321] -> 135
